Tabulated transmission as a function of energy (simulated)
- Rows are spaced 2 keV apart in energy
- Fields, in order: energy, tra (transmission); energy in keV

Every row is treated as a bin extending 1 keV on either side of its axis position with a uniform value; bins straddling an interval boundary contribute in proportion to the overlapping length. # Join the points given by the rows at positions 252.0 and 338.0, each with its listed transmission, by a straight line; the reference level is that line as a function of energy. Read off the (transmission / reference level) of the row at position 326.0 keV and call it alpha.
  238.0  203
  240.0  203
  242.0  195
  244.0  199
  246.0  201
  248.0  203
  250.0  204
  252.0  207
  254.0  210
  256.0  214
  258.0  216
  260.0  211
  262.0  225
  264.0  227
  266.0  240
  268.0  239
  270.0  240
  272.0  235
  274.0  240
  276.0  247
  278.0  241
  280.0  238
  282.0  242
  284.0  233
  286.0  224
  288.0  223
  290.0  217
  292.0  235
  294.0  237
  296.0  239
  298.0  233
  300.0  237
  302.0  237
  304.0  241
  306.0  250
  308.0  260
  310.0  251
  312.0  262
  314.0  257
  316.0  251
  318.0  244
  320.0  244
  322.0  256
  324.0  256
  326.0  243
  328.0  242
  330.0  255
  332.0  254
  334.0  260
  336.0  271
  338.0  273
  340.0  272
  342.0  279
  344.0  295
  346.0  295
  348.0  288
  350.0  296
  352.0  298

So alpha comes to 0.92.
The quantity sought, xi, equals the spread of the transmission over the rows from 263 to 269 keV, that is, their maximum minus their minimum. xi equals 13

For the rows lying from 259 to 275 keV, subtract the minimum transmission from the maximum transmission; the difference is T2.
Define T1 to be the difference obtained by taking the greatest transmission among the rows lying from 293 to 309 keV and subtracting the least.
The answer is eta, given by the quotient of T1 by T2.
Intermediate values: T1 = 27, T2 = 29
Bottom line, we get 0.93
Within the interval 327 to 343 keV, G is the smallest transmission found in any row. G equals 242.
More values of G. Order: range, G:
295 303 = 233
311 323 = 244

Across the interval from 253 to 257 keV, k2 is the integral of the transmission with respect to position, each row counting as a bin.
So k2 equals 848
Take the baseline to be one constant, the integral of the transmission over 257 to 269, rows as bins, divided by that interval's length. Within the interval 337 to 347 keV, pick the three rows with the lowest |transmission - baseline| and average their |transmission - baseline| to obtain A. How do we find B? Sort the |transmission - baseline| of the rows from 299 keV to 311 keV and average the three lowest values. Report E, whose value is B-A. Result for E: -36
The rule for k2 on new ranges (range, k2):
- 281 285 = 950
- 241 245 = 788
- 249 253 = 822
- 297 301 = 940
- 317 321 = 976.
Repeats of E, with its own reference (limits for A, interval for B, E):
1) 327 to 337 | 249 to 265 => -20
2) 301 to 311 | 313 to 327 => 1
